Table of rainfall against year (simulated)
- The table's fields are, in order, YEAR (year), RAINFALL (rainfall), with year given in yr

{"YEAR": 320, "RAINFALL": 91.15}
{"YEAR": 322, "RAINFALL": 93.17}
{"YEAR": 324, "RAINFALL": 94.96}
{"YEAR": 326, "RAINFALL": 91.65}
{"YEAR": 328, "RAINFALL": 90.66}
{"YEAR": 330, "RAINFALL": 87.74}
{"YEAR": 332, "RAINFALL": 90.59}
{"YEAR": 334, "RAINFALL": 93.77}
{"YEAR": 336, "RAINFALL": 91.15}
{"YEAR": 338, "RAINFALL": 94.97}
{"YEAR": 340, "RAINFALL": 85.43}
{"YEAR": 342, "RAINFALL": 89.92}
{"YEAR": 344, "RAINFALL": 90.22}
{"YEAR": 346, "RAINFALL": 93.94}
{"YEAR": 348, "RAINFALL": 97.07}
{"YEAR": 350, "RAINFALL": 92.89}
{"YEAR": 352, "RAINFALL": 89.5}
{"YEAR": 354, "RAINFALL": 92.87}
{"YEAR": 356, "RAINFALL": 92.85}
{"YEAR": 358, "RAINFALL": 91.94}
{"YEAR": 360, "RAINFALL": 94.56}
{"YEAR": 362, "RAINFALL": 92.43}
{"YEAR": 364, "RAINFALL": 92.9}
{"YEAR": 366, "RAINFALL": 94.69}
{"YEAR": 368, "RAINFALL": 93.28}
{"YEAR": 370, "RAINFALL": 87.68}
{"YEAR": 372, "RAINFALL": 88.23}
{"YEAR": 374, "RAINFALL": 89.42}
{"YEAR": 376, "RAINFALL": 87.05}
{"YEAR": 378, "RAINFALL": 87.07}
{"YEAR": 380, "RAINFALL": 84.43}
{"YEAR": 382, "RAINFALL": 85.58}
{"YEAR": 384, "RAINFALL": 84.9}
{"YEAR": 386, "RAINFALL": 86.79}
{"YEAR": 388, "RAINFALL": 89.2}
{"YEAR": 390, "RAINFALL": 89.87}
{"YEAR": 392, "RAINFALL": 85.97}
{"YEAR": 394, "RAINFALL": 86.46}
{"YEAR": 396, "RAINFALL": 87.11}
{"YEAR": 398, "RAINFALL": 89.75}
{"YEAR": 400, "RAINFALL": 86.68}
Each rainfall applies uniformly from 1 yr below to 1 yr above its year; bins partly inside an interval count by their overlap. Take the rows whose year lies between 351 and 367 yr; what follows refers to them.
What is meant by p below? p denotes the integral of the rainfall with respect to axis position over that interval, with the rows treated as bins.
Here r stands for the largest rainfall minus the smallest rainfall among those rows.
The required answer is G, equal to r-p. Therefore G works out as -1478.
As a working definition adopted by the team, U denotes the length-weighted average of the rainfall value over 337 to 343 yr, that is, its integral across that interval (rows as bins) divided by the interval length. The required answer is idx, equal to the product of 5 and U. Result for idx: 451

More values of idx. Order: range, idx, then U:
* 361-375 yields 456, 91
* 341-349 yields 464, 93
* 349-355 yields 459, 92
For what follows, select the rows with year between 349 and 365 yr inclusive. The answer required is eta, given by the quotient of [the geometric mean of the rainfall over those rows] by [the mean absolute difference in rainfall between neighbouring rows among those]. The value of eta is 50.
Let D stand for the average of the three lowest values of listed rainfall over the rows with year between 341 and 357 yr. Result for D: 90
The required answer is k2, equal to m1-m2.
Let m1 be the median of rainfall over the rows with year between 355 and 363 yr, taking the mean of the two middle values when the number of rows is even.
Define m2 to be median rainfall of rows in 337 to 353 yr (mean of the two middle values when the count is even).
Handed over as 1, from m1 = 93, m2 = 91.6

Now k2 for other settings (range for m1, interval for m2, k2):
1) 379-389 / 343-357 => -7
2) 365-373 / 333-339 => -3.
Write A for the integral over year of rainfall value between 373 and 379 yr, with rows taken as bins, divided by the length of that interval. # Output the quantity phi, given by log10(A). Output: 1.94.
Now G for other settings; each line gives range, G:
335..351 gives -1460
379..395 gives -1381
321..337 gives -1460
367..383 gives -1397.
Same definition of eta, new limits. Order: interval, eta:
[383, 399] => 48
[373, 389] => 54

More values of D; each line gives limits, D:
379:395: 85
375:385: 85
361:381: 86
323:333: 90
